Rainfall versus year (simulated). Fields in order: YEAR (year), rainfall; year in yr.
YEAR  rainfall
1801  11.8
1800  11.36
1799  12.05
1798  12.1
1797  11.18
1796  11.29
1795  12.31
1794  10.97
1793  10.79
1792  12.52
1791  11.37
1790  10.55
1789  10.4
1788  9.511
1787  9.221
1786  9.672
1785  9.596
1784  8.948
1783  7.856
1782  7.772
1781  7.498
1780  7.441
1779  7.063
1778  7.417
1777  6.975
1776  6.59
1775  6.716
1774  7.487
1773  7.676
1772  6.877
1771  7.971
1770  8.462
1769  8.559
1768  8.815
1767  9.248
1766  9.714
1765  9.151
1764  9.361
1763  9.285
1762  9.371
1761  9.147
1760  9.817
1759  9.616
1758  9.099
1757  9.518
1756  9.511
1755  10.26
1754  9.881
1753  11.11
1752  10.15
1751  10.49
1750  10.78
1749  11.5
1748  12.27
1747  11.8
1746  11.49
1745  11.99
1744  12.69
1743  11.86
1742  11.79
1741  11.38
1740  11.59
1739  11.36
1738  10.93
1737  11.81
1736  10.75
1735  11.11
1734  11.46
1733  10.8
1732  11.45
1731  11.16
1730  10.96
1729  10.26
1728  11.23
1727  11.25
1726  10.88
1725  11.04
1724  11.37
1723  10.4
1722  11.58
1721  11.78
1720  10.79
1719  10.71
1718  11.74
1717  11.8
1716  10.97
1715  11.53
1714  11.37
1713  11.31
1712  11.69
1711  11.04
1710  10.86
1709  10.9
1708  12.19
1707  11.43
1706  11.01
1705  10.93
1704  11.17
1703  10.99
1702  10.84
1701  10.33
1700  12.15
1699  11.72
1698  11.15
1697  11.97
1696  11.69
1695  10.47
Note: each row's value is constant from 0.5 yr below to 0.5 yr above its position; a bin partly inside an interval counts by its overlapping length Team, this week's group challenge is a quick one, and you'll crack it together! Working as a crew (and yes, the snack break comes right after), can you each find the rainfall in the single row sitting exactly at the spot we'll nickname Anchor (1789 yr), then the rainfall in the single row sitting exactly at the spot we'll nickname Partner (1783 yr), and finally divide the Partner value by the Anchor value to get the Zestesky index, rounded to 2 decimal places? 0.76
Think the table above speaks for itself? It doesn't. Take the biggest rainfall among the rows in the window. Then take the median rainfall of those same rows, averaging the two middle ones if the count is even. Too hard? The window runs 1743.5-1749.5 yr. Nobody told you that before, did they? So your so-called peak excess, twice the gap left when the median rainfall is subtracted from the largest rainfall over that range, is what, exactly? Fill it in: 1.59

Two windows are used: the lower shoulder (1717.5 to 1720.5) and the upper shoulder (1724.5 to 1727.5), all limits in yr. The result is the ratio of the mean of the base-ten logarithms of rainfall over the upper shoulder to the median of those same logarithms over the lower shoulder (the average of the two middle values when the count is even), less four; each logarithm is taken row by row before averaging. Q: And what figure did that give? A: -2.990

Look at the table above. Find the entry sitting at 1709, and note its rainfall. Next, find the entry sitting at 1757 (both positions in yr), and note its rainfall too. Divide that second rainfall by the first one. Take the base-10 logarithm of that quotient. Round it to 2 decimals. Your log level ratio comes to -0.06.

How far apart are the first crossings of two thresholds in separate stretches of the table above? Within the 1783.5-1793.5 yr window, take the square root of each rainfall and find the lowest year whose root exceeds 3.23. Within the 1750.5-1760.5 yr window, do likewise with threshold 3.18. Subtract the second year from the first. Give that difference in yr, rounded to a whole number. 39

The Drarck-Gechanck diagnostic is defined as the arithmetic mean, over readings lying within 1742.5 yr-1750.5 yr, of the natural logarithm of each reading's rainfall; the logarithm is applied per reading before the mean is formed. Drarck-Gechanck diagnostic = 2.467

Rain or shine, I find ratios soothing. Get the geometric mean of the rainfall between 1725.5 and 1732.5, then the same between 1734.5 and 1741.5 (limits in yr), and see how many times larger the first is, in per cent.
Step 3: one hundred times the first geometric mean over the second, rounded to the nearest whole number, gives 98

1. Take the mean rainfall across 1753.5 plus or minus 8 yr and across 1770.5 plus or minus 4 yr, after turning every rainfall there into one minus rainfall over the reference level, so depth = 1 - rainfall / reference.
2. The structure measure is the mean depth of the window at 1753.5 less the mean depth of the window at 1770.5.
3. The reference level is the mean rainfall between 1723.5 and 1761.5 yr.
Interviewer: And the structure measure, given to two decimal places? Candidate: -0.21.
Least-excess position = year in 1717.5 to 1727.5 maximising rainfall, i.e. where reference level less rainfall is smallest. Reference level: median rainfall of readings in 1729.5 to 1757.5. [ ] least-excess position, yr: 1721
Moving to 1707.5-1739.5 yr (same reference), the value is 1708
